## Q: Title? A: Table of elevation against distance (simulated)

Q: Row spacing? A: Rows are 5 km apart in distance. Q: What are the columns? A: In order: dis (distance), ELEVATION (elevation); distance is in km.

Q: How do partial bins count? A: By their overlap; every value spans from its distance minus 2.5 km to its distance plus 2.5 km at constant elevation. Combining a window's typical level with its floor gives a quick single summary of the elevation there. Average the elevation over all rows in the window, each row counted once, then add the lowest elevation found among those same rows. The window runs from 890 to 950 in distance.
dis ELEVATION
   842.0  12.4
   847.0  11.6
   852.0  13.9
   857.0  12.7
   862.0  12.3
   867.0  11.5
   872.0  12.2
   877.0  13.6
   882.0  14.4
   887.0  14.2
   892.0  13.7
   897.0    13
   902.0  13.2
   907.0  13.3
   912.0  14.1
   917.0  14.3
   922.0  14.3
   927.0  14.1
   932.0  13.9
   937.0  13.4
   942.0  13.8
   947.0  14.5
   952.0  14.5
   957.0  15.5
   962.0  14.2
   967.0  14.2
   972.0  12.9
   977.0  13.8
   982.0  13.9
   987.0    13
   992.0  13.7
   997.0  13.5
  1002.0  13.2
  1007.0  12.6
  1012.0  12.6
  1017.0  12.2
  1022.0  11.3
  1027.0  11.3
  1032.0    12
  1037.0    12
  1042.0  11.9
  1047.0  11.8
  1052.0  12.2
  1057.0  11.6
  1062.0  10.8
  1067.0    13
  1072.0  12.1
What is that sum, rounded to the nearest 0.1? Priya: 26.8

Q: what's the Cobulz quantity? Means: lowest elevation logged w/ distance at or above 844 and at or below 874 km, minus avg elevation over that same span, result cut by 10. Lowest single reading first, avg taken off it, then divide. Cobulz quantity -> -0.087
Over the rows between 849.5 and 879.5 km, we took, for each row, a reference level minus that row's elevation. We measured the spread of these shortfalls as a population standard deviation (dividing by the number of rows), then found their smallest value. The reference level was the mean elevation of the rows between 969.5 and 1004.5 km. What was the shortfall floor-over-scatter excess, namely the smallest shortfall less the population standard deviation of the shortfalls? -1.3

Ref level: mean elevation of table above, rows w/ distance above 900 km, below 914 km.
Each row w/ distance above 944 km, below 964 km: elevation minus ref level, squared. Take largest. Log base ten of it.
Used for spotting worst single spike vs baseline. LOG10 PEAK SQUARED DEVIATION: 0.59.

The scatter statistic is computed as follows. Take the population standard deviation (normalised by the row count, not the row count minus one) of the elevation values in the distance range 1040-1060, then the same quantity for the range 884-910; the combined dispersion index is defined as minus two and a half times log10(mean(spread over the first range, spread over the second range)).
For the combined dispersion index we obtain 1.2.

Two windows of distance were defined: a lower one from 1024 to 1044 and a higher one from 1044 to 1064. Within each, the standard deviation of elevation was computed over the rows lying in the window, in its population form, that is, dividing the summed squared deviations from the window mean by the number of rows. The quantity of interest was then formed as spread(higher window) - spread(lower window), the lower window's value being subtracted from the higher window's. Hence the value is 0.2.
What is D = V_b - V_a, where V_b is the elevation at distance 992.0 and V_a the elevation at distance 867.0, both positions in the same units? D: 2.2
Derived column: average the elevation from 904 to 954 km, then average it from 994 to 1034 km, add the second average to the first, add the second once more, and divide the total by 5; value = 7.7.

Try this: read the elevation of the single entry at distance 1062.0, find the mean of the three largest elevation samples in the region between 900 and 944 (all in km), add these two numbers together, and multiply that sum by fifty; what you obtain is 1252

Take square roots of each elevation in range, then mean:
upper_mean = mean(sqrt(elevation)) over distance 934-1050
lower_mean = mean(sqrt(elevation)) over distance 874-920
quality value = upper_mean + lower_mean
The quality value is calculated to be 7.33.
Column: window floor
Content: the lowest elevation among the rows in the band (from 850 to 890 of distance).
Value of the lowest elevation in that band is 11.5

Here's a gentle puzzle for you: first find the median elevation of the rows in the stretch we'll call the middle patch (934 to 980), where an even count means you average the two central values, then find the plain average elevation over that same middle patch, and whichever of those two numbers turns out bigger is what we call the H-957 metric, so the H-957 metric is 14.2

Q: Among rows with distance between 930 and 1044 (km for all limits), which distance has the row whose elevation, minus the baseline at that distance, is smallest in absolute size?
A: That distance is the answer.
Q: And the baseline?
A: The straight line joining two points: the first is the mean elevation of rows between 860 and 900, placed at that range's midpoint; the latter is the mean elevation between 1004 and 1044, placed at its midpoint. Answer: 1042.0 km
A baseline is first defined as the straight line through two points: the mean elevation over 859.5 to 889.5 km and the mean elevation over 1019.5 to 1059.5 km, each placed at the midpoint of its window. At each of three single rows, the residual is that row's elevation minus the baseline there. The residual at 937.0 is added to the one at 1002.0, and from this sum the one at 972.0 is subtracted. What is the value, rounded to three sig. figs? 1.38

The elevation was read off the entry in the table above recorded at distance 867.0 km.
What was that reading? 11.5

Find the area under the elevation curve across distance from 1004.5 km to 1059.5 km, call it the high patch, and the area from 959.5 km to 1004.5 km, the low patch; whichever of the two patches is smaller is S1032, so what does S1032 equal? 612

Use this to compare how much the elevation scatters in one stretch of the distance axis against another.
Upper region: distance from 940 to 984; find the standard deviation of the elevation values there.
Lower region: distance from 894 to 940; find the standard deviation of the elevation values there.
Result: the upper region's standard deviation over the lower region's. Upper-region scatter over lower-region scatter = 1.38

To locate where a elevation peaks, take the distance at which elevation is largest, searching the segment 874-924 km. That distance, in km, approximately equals 882.0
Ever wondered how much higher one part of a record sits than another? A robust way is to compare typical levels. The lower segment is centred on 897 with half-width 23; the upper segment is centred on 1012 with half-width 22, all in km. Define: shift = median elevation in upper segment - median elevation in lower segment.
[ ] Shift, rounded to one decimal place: -1.1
